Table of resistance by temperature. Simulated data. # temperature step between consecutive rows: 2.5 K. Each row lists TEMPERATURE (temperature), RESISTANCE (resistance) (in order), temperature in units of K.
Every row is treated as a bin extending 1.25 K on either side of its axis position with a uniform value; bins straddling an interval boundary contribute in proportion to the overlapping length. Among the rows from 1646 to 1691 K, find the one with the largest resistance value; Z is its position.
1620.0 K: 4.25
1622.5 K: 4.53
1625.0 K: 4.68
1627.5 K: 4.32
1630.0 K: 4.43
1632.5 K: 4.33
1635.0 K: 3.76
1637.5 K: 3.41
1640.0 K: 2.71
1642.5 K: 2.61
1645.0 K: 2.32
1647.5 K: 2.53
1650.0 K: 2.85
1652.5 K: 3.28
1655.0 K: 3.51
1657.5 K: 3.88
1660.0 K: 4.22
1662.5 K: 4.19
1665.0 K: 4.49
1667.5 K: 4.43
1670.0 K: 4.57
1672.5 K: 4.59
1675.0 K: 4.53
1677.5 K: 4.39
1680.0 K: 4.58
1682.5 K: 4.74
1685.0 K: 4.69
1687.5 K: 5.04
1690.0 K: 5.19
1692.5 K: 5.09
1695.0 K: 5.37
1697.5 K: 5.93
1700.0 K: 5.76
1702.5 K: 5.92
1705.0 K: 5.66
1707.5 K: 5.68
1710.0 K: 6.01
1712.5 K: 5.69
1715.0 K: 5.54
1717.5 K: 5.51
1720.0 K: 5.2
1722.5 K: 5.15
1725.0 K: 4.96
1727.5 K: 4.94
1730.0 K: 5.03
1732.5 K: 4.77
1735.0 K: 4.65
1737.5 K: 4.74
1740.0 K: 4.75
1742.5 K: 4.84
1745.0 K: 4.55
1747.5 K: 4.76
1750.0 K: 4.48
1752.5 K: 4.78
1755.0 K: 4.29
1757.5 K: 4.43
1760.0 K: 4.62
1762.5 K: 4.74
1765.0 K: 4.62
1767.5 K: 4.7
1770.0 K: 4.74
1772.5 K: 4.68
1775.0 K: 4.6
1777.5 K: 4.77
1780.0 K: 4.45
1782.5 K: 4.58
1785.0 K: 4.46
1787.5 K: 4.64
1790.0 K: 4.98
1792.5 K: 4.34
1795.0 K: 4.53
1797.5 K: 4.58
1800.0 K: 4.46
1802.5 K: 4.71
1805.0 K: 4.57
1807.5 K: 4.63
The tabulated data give 1690.0 K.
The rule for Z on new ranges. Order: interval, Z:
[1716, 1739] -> 1717.5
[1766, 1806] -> 1790.0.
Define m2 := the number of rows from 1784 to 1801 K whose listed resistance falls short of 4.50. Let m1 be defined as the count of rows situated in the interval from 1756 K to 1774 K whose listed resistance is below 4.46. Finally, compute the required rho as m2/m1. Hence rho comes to 3.0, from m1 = 1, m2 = 3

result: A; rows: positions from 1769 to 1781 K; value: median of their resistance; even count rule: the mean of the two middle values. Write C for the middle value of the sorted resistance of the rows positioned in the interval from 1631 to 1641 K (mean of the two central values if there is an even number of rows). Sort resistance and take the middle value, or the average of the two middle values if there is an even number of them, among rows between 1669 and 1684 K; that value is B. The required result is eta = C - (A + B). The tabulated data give -5.7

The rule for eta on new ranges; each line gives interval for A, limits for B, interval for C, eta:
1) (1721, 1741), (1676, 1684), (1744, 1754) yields -4.8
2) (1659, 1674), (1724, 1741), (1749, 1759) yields -4.8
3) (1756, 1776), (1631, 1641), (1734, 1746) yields -3.5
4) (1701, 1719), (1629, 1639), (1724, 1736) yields -4.8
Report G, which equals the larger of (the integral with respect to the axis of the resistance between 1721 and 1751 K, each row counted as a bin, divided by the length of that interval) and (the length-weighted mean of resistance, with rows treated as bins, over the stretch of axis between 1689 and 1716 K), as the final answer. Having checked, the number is 5.6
